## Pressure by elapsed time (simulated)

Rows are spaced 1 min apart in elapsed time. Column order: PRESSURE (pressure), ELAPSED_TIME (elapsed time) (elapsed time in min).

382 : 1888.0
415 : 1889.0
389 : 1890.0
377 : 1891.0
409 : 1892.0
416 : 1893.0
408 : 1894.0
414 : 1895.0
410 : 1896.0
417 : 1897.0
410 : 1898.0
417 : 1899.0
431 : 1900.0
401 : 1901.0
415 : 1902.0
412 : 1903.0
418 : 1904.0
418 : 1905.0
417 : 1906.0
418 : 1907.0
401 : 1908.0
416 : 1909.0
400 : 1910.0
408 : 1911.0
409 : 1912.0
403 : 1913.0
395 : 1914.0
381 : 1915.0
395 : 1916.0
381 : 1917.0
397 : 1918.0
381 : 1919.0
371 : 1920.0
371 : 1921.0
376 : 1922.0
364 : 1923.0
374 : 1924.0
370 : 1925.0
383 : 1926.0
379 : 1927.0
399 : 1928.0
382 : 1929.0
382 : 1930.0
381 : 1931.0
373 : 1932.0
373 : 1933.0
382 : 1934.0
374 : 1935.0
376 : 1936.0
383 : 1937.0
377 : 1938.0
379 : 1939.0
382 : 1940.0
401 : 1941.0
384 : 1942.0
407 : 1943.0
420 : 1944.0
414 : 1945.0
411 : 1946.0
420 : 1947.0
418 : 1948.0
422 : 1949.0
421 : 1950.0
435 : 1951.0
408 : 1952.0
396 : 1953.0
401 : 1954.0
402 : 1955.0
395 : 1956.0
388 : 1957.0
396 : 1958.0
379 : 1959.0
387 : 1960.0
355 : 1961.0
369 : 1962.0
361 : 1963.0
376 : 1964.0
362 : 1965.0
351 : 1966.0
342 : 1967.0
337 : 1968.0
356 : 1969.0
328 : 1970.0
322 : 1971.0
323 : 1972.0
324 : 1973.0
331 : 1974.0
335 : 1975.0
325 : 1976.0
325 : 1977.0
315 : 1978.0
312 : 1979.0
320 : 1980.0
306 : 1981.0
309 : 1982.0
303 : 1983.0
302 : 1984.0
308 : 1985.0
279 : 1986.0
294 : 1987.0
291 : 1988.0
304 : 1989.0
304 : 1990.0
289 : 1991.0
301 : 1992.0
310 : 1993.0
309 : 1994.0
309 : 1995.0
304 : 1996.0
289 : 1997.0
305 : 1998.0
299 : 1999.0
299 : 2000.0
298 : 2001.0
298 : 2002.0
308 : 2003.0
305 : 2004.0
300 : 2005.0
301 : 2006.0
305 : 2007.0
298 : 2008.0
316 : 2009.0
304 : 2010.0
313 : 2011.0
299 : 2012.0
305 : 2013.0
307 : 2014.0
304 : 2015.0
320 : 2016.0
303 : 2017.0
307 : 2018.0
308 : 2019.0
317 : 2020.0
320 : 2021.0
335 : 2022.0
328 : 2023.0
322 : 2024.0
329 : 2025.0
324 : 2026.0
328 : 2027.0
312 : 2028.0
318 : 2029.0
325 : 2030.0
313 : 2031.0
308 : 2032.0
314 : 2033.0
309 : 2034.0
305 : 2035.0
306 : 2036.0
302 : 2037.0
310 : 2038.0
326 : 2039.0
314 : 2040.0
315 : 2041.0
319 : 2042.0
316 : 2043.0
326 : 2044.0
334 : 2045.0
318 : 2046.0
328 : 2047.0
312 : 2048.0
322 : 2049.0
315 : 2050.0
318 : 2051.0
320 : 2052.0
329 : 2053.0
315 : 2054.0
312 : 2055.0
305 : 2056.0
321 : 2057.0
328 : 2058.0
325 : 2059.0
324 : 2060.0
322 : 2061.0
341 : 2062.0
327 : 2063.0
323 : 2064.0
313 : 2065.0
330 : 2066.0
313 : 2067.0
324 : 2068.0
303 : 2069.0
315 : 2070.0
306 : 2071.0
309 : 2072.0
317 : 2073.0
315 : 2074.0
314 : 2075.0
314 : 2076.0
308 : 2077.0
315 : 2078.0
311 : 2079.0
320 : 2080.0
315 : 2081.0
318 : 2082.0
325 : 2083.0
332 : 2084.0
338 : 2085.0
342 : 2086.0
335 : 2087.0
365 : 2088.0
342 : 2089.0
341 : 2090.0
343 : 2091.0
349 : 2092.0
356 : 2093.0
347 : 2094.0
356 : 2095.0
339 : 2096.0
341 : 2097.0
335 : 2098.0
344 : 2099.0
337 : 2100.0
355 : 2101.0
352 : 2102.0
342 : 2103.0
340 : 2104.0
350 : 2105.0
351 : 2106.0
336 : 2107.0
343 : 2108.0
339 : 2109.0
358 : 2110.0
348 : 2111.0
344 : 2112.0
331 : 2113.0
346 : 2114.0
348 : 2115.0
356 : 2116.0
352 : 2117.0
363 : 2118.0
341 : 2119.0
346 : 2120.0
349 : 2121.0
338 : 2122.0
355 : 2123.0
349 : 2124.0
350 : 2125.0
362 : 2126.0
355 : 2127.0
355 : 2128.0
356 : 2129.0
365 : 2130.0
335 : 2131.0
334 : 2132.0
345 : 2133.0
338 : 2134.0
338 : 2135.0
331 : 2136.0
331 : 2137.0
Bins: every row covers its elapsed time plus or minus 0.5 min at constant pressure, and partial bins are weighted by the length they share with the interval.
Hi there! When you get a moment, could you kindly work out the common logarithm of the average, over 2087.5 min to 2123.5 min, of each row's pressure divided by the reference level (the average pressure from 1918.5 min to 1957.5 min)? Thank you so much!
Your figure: -0.053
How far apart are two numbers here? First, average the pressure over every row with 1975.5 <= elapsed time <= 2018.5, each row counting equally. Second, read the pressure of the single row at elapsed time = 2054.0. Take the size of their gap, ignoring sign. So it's 10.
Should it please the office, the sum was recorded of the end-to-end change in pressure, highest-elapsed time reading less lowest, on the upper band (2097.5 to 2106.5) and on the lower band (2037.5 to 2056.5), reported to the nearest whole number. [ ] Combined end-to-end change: 11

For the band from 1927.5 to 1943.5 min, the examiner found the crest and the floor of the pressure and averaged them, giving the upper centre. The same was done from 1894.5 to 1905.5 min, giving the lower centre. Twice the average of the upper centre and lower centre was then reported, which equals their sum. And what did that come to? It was 806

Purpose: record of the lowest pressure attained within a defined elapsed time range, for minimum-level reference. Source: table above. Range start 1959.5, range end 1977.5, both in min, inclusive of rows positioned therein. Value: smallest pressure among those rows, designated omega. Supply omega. 322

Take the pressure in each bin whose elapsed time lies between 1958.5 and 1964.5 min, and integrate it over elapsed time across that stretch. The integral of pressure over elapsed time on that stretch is 2227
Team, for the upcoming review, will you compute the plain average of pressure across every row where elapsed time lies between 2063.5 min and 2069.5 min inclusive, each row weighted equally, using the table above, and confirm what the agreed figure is 318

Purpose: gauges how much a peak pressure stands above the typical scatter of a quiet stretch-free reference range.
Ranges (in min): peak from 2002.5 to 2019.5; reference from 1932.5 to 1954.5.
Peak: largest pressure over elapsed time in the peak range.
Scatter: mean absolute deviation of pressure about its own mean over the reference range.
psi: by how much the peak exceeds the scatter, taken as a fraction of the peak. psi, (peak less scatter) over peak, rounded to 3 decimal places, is 0.947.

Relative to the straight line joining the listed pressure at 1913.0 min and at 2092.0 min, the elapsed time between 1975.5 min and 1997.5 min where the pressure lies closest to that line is 1977.0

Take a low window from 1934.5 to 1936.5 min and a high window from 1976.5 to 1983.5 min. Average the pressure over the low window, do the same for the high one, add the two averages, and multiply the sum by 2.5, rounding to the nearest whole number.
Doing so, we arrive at 1720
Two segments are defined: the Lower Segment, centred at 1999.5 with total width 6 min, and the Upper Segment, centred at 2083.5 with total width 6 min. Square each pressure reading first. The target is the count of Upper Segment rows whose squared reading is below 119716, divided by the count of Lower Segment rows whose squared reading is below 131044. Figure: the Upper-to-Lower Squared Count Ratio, 1.00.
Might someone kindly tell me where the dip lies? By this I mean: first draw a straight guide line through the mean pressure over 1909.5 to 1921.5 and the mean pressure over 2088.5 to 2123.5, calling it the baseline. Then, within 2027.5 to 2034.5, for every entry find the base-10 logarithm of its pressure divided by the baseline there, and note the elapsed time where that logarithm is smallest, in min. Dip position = 2032.0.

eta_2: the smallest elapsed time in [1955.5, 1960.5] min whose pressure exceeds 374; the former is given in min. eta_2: 1956.0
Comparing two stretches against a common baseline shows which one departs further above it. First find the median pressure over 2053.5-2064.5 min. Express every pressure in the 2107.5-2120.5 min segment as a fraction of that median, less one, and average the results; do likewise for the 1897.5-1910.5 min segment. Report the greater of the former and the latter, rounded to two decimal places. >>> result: 0.28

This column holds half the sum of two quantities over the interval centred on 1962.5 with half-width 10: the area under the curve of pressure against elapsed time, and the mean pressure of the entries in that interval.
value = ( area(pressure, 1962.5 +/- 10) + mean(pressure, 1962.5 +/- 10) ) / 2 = 3846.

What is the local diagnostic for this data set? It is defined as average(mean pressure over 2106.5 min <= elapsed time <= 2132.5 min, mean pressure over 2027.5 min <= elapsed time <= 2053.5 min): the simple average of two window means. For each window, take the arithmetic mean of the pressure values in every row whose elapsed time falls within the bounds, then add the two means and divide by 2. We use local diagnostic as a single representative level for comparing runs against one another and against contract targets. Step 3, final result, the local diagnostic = 332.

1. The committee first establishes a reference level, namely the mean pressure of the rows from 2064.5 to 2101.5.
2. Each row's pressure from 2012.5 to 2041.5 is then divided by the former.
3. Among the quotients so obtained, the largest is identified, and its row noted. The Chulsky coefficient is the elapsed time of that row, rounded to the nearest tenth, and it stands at 2022.0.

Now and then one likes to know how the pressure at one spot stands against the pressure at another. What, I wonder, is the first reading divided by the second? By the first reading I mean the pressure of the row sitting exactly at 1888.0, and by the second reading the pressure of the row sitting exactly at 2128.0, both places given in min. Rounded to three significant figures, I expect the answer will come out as 1.08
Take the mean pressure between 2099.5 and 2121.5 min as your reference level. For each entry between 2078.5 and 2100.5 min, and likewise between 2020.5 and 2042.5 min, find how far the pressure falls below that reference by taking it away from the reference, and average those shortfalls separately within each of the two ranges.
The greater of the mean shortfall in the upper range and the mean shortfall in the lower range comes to 29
